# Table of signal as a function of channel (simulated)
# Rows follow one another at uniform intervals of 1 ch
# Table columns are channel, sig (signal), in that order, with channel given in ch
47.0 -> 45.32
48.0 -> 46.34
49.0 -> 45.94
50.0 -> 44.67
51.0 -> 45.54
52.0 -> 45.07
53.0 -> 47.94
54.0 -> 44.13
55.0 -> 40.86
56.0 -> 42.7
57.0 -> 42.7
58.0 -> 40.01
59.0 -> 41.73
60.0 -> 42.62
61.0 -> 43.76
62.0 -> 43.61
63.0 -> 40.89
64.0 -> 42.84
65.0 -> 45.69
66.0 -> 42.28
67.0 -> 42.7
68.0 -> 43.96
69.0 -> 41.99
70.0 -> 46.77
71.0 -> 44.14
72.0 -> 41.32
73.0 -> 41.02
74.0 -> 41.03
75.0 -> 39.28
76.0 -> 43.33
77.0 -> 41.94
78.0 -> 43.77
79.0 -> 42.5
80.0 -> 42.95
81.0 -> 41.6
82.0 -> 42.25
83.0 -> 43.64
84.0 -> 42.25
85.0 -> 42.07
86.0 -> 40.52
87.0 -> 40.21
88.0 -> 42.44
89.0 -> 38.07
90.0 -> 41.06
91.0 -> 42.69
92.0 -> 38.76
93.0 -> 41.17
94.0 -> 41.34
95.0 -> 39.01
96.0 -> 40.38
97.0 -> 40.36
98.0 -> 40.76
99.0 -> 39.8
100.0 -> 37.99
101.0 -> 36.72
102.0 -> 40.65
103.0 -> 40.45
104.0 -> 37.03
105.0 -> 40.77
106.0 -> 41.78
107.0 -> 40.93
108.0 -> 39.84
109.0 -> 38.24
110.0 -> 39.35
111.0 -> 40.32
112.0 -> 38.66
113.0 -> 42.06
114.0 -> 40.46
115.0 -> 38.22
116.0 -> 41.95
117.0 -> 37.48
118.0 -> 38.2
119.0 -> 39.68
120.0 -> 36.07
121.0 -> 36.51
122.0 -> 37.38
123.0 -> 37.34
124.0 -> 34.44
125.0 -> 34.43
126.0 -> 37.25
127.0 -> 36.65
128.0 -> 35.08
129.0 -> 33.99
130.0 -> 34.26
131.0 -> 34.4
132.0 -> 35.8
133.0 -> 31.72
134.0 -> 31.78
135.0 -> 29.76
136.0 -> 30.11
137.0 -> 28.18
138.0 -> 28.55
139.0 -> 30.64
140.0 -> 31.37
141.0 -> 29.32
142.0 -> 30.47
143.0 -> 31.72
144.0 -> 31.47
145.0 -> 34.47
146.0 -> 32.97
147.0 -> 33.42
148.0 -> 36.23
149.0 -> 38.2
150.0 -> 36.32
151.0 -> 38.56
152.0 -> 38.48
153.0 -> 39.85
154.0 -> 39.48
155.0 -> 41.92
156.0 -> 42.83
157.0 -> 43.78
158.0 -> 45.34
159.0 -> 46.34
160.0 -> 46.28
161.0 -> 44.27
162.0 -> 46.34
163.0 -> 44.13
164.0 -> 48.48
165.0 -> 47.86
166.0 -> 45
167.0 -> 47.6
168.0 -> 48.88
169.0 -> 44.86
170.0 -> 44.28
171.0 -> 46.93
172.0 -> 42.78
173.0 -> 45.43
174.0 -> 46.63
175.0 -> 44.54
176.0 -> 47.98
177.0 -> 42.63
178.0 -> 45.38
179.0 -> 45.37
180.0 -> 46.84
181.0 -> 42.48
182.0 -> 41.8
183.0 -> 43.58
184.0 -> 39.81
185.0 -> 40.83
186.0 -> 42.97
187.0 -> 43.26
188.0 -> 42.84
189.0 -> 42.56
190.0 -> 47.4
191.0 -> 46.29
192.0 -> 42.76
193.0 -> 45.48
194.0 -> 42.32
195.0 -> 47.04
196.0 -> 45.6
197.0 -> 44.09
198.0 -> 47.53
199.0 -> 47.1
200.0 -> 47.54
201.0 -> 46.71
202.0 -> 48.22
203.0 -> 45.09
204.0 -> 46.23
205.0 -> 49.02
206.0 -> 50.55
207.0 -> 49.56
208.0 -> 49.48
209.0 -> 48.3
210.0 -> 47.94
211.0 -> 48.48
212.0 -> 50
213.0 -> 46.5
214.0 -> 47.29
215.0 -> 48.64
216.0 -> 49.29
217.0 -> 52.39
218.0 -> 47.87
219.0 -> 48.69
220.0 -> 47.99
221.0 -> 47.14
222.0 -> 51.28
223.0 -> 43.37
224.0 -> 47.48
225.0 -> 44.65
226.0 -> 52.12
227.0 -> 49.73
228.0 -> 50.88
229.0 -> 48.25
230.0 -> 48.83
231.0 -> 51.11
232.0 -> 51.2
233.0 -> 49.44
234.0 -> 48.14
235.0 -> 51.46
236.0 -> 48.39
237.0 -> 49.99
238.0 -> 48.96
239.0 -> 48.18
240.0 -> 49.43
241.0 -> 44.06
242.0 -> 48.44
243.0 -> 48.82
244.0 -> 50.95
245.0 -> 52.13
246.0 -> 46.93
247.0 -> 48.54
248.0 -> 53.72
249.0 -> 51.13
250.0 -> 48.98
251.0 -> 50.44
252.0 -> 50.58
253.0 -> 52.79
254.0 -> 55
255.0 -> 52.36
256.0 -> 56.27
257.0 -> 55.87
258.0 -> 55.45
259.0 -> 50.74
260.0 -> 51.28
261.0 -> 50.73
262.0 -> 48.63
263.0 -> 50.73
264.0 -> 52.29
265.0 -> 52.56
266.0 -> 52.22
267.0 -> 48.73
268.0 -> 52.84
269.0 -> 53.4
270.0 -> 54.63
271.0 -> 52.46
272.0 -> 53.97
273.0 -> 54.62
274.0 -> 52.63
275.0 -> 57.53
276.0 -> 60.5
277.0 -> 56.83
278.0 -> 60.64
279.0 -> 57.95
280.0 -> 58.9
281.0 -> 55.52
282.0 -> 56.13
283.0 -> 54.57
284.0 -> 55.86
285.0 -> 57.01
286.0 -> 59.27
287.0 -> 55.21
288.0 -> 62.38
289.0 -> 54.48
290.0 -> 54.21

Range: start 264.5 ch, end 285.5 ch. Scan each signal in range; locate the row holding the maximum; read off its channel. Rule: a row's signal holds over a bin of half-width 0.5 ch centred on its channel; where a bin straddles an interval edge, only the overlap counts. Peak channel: 278.0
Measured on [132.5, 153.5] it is 153.0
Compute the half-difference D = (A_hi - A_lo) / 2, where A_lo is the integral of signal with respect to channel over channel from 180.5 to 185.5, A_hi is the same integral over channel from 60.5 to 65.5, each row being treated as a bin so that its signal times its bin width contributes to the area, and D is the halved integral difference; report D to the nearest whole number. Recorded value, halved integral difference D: 4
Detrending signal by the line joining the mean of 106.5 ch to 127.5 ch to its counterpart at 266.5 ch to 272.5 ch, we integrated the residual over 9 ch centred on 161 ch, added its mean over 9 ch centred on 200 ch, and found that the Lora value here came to 31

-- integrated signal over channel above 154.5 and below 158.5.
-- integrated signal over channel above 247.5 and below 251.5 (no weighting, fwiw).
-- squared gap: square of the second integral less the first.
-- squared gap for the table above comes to 924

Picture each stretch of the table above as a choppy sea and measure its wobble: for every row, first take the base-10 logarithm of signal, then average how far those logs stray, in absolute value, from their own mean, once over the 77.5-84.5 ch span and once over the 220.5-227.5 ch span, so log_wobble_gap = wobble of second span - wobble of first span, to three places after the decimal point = 0.017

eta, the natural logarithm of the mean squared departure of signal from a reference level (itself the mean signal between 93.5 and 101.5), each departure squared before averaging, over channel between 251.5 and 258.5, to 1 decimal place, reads 5.4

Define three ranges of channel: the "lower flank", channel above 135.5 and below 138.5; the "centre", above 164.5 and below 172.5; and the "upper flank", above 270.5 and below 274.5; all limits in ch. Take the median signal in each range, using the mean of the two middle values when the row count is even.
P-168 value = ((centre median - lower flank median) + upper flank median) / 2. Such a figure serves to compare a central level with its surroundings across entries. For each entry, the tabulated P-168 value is 35.4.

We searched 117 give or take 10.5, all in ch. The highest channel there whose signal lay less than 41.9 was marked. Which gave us 127.0 ch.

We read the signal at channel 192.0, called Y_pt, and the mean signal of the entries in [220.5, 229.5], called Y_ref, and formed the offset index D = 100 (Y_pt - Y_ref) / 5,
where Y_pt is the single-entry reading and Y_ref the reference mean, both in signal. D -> -111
